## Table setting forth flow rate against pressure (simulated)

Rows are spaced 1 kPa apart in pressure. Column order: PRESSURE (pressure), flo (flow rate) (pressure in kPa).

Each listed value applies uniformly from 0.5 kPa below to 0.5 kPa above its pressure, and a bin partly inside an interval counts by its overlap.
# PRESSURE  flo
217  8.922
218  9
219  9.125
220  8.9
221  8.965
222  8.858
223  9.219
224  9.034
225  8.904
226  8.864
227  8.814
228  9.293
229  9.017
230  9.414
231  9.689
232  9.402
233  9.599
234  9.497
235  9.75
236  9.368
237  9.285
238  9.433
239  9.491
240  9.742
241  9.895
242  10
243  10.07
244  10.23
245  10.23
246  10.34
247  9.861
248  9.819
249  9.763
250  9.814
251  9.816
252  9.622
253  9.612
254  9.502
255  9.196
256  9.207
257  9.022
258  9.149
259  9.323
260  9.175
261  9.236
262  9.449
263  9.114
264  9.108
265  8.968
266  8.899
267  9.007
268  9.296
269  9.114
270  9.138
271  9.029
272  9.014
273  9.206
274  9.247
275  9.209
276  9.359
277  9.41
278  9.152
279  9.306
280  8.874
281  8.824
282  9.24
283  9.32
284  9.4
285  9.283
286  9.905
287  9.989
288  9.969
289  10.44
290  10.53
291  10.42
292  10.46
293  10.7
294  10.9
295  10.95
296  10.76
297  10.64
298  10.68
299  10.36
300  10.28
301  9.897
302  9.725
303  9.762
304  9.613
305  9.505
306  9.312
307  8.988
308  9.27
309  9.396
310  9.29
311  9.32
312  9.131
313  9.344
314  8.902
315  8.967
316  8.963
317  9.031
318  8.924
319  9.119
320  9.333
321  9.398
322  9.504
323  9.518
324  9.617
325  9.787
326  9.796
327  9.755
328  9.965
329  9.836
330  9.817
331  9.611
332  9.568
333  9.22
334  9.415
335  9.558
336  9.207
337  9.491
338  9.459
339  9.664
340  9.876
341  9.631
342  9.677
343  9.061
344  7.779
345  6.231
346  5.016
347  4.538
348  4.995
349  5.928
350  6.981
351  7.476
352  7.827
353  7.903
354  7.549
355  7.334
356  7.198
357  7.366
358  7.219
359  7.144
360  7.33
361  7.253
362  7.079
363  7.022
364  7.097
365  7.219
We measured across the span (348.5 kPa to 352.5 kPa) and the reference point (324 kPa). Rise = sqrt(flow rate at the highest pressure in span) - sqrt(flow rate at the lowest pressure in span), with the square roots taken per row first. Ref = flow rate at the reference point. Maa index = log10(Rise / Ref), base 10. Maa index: -1.42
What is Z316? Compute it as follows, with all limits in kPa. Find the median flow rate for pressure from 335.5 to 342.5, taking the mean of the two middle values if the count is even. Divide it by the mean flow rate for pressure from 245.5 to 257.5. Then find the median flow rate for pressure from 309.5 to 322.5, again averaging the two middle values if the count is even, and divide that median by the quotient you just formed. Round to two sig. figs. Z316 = 9.1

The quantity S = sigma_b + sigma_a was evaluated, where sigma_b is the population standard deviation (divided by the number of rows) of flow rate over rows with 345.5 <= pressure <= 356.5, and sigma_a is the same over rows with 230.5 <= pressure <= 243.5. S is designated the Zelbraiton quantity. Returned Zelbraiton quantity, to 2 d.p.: 1.43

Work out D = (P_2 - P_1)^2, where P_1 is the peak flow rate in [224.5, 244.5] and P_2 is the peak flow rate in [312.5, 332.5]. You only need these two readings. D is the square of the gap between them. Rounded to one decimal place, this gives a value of 0.1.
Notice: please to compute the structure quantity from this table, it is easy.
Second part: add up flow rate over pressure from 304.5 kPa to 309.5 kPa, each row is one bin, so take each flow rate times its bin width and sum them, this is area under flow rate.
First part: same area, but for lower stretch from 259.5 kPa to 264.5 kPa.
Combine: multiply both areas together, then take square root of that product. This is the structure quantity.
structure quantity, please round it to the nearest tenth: 46.3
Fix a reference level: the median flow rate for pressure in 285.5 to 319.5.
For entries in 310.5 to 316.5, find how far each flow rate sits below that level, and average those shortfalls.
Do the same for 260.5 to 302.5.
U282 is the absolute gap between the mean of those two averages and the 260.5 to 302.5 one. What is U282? 0.28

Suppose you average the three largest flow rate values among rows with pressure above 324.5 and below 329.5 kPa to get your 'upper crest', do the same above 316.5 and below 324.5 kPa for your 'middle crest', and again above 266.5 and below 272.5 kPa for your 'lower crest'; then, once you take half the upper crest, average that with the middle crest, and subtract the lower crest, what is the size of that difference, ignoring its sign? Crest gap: 1.94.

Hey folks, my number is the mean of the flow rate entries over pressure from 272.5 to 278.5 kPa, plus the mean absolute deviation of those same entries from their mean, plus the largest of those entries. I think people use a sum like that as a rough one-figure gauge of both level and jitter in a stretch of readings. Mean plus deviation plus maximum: 18.8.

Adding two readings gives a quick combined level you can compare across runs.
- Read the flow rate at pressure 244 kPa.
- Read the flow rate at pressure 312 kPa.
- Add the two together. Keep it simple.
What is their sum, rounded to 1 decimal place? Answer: 19.4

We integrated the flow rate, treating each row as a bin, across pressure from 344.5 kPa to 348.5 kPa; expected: 20.8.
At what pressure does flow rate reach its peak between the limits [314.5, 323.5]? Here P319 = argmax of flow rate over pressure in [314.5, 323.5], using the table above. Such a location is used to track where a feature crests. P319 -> 323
